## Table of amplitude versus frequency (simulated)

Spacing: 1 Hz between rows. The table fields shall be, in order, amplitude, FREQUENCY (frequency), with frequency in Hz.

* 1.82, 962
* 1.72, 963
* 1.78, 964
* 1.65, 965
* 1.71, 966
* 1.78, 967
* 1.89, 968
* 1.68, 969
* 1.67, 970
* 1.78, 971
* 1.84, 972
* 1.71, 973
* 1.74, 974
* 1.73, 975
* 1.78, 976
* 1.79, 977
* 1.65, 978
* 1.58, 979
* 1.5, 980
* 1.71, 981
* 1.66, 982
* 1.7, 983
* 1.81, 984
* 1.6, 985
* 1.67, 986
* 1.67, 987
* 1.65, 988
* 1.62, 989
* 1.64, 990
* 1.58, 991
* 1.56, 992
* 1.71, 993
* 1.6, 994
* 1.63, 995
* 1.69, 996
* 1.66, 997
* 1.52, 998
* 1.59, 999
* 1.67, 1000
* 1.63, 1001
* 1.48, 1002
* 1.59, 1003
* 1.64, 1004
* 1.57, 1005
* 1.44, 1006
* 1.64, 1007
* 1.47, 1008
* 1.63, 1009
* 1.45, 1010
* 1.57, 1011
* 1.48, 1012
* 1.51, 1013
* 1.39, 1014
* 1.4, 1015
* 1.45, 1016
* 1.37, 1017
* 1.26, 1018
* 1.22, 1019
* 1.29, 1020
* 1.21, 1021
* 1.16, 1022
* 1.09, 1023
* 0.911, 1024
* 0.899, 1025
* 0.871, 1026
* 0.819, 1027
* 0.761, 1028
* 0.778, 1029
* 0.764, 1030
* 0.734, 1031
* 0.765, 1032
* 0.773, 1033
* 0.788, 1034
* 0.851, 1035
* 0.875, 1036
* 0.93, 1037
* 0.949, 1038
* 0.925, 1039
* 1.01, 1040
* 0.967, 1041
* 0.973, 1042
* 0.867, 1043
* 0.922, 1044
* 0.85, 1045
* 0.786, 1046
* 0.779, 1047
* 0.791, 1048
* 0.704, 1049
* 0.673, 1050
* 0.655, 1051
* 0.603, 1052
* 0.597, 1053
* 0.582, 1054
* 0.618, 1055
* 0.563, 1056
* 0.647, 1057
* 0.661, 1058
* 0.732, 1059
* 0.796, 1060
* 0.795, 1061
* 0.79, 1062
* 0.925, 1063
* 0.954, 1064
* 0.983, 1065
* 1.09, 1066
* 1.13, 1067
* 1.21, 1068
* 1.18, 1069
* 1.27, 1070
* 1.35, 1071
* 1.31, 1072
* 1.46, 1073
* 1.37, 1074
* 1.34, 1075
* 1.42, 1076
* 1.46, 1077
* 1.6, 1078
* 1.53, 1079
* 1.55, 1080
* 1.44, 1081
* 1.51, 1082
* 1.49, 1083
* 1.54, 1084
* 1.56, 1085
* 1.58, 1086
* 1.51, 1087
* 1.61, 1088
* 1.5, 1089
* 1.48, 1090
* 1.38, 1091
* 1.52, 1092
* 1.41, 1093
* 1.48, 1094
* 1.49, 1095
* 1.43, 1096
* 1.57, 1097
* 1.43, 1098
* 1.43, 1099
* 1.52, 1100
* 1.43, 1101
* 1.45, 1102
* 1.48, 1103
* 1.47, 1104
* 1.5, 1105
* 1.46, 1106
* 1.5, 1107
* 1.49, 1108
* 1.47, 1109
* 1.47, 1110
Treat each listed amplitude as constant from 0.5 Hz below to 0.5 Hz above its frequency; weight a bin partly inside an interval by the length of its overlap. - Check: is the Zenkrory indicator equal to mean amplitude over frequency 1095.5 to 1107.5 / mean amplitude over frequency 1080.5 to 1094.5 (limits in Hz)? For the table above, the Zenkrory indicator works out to 1.0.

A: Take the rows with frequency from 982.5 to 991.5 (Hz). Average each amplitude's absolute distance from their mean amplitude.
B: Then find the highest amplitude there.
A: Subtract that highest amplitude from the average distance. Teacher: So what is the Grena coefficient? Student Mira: -1.8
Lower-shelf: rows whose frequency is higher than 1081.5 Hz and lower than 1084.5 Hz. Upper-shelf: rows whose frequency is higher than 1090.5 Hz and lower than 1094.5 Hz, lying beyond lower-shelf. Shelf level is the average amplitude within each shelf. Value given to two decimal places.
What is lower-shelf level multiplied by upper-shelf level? 2.19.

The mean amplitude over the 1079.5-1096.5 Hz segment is 1.50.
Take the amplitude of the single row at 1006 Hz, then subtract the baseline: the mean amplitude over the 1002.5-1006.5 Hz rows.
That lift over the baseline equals -0.12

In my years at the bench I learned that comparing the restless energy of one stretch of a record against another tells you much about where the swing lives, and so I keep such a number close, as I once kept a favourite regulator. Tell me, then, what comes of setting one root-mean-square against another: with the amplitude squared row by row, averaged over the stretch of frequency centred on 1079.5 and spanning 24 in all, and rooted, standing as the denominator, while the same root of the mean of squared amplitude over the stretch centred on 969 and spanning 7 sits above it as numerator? 1.2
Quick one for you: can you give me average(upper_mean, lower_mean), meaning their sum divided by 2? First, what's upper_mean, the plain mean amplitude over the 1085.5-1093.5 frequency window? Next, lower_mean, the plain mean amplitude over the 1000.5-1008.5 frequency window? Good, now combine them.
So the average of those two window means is 1.53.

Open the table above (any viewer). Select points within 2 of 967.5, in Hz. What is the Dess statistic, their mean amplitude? 1.8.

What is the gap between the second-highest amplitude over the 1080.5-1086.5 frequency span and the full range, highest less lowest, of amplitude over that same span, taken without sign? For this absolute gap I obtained 1.42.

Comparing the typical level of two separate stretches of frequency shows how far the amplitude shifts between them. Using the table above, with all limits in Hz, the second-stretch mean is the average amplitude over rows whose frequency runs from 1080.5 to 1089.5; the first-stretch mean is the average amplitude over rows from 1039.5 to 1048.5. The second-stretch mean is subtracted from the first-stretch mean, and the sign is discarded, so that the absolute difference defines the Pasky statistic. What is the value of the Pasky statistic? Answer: 0.64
